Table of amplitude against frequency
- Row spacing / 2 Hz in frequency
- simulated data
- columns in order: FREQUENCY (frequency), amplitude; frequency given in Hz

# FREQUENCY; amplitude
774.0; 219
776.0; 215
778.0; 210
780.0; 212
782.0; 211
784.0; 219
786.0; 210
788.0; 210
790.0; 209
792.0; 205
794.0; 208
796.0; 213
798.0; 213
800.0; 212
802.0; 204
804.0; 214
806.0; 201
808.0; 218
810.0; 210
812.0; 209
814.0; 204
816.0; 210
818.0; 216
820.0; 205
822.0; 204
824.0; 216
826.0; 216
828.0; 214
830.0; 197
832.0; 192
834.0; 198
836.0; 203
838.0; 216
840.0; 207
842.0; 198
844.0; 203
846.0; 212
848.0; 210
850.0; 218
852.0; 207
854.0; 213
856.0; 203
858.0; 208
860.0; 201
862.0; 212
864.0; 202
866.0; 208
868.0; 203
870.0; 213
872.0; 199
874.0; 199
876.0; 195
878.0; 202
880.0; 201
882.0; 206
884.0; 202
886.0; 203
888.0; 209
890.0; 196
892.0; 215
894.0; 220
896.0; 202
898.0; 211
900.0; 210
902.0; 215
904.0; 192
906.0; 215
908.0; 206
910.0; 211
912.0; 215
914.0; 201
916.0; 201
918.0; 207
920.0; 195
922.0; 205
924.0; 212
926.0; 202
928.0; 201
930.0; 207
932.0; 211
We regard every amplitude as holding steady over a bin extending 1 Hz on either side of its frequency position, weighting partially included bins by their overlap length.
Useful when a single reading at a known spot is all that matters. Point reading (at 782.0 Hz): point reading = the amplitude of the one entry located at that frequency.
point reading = 211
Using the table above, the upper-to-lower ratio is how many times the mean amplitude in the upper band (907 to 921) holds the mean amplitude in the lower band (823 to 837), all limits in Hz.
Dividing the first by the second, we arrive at 1.00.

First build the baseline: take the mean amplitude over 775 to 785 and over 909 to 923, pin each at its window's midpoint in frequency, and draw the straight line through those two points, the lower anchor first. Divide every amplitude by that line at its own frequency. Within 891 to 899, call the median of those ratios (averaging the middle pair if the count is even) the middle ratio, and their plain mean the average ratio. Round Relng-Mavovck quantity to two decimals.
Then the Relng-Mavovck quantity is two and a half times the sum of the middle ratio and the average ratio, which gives 5.15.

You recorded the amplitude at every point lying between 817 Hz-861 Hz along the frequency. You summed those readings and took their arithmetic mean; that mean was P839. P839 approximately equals 207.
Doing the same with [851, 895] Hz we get 205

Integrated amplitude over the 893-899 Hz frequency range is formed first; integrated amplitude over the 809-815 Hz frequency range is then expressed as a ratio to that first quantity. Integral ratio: 0.98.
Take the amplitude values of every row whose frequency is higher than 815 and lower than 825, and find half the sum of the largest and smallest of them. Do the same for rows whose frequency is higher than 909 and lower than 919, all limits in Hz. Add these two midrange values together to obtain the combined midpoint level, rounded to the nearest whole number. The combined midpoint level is 418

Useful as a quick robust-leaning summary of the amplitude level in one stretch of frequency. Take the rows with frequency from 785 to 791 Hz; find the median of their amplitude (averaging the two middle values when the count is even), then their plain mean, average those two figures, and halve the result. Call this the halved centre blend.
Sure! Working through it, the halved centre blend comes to 105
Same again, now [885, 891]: 101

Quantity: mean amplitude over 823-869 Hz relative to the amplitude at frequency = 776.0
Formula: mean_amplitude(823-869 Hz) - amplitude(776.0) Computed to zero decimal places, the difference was -8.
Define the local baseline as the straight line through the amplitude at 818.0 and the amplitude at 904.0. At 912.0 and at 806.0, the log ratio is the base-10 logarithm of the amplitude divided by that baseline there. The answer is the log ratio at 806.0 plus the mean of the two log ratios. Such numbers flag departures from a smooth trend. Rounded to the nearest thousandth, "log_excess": -0.030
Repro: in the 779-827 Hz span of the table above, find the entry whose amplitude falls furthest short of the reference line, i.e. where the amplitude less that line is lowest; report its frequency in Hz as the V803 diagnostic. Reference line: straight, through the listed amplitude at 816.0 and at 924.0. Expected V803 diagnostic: 806.0 Hz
